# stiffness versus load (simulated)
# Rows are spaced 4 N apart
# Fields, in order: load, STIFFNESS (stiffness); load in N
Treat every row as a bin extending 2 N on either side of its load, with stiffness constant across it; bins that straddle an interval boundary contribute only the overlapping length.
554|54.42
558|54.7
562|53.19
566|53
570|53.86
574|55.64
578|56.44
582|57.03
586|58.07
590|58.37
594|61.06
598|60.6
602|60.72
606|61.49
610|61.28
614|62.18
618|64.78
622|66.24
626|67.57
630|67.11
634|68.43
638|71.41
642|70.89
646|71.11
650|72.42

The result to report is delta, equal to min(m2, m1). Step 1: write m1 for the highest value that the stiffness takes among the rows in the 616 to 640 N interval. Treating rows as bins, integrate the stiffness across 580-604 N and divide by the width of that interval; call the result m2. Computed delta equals 59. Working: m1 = 71.41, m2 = 59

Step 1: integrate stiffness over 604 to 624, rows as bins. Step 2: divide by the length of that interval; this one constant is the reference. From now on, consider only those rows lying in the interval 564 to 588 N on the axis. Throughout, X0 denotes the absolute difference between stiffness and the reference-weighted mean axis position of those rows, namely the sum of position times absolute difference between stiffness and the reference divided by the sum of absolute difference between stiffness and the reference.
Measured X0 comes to 574.4 N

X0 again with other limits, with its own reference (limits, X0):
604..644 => 630.6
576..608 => 588.0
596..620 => 606.4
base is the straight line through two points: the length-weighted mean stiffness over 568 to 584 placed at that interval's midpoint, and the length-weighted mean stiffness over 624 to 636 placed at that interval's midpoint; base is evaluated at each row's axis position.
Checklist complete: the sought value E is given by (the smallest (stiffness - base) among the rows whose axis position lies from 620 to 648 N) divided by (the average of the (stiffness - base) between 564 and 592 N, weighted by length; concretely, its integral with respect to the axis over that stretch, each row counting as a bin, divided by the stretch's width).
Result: 5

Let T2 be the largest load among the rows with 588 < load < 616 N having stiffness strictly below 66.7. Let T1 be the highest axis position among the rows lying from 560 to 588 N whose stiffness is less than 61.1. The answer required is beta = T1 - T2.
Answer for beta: -28 N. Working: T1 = 586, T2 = 614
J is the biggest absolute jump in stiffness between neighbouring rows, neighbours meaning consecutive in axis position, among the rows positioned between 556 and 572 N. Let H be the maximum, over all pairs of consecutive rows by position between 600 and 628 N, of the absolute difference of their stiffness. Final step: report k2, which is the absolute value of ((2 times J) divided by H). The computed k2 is 1.16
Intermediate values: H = 2.60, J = 1.5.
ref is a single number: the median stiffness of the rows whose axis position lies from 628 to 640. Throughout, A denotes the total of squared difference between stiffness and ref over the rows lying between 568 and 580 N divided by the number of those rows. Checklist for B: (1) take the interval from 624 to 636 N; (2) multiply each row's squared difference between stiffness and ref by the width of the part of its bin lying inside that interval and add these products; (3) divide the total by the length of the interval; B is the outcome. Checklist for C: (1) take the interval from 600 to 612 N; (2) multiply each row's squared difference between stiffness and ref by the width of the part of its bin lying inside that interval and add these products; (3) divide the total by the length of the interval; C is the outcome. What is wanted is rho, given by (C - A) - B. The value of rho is -121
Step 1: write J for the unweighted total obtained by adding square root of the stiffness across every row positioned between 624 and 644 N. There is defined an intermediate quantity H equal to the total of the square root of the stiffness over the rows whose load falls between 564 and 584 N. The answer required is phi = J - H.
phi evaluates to 4.4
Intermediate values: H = 37.1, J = 41.6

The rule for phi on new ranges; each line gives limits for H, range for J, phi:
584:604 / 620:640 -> 2.6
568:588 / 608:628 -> 2.6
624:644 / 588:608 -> -2.7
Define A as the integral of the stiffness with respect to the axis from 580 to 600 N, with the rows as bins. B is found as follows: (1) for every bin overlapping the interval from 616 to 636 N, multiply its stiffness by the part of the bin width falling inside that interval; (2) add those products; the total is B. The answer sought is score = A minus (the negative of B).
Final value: 2517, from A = 1181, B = 1337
